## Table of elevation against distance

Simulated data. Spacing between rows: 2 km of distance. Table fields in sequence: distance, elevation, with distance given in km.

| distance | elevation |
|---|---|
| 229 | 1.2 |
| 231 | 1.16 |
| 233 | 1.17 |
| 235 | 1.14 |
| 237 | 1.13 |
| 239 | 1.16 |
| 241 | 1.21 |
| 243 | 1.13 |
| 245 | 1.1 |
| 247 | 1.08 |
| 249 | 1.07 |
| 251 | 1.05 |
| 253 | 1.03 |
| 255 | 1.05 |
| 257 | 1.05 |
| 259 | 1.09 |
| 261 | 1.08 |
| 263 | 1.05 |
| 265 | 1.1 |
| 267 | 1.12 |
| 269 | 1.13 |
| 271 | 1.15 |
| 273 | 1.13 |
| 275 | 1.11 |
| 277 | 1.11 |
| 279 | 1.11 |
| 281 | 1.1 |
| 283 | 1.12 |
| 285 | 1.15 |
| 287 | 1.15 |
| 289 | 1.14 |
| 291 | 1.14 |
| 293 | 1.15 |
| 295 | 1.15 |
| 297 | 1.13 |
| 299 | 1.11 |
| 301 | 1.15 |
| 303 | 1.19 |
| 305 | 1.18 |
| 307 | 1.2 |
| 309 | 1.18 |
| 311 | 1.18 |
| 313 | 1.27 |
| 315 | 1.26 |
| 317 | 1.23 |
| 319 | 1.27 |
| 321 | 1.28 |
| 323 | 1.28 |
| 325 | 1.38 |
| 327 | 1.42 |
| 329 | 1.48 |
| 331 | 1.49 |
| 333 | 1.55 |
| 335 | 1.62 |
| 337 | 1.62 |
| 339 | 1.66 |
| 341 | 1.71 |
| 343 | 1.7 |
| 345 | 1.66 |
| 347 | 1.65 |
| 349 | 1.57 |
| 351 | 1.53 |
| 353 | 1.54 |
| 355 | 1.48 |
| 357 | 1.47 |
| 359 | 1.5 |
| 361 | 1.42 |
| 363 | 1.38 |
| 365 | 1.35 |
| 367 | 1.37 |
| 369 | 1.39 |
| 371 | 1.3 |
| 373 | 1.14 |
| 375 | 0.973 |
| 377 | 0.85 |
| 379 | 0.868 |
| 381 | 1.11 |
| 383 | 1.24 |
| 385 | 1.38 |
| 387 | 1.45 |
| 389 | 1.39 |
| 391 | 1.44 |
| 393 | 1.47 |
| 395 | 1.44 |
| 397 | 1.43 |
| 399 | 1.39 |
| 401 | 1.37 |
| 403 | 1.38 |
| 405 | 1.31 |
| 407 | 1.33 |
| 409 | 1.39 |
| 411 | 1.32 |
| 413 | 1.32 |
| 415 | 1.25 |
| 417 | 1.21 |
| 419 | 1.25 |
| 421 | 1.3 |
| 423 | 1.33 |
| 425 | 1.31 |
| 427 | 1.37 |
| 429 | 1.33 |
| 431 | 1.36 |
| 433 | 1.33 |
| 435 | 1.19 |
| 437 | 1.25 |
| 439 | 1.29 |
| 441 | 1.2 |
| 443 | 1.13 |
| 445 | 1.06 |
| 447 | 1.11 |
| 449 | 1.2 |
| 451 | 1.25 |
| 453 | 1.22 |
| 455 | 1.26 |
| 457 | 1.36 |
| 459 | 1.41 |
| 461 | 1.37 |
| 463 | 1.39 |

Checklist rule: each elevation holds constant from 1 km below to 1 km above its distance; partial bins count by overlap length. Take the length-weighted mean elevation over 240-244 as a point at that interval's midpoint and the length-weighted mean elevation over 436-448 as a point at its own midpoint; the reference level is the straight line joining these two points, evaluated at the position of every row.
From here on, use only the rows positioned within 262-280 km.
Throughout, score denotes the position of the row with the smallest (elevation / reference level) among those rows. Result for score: 263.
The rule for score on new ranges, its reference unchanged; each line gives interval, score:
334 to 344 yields 337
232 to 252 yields 251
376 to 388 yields 377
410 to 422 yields 417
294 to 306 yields 299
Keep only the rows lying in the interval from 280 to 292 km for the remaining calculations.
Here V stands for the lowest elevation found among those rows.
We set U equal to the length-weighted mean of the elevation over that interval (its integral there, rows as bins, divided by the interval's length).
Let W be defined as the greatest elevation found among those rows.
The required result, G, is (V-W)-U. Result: -1.18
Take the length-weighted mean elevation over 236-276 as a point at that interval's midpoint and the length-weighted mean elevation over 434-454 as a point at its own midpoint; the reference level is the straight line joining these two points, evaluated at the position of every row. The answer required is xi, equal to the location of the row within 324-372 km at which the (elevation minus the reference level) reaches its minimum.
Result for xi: 371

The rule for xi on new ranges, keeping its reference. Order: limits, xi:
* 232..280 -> 253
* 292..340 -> 299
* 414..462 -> 445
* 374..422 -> 377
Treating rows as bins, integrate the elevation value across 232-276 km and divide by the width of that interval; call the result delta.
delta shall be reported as 1.1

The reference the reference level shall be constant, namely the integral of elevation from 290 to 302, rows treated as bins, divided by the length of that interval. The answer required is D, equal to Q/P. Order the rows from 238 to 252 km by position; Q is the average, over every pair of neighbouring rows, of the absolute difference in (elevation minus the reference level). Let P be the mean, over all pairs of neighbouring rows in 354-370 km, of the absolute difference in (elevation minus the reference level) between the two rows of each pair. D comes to 1.1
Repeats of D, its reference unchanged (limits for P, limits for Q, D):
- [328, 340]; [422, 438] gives 1.5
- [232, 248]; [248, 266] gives 0.7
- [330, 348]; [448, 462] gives 1.5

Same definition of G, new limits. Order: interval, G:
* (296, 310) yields -1.25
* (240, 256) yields -1.27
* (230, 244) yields -1.24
